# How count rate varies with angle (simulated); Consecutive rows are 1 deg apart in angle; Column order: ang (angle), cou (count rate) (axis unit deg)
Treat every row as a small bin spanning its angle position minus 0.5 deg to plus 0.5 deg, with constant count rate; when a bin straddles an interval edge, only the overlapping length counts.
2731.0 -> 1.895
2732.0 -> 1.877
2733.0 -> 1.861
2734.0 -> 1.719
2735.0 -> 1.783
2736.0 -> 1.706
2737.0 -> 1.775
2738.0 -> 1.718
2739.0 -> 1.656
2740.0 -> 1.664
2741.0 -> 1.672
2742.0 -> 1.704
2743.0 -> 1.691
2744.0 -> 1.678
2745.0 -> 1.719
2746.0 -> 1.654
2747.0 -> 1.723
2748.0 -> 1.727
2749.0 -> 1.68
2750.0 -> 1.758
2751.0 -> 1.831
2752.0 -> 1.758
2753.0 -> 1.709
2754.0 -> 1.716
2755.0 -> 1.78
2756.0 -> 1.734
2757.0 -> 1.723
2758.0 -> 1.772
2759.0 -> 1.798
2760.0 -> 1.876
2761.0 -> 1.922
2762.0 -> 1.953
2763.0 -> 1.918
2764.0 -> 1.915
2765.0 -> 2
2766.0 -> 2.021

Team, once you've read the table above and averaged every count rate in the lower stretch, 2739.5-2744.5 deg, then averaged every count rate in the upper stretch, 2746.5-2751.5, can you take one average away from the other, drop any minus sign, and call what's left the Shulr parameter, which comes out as 0.062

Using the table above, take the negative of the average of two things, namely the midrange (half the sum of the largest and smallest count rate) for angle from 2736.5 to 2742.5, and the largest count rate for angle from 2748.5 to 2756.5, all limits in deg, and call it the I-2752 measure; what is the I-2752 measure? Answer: -1.773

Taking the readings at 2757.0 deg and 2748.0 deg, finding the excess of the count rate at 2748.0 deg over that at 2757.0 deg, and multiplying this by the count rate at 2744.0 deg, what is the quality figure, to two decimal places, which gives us 0.01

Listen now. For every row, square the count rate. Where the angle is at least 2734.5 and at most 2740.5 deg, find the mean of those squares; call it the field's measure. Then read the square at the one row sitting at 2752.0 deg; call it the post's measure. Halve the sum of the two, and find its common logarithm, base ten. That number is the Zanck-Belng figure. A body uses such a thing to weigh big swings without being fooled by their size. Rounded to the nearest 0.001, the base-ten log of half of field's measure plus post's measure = 0.480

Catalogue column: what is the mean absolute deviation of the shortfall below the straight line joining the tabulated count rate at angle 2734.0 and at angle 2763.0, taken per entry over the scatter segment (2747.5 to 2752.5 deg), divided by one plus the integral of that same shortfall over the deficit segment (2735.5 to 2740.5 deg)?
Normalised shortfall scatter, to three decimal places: 0.027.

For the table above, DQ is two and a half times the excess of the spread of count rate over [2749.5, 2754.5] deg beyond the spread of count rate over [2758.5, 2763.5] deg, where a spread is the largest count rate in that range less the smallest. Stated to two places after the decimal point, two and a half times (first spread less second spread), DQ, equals -0.08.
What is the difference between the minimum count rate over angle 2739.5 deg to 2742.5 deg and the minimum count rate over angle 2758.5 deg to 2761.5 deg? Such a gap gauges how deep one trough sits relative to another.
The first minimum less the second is -0.13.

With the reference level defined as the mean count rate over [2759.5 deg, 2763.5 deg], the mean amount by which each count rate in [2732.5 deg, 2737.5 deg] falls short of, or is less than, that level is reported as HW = 0.15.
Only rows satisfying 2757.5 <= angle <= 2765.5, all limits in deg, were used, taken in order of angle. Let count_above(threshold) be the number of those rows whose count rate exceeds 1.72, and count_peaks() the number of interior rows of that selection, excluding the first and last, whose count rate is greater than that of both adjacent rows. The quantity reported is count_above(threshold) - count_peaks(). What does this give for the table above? 7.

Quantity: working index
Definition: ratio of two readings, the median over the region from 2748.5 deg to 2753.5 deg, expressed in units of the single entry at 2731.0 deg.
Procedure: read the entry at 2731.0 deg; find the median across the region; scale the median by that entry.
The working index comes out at 0.93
